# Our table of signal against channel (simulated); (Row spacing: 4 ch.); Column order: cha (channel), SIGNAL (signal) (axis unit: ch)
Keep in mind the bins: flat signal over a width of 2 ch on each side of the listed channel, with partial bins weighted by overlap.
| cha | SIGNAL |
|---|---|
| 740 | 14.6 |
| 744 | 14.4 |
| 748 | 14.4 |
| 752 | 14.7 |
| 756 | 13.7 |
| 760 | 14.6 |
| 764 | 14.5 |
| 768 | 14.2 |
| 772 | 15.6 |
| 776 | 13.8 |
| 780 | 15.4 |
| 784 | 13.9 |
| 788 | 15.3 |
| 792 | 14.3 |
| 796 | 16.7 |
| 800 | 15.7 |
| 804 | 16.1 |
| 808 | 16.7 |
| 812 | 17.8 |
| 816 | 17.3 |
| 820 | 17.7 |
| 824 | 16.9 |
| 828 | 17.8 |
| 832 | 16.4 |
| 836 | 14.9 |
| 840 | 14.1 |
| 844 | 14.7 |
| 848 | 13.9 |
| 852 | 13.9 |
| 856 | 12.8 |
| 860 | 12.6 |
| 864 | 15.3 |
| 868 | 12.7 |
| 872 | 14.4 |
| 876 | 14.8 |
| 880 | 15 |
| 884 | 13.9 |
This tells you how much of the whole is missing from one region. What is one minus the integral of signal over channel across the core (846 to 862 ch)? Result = -212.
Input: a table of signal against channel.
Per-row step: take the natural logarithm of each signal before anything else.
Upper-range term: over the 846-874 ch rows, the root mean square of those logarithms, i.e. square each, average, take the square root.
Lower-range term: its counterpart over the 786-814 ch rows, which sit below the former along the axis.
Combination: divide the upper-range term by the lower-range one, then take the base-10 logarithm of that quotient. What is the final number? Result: -0.03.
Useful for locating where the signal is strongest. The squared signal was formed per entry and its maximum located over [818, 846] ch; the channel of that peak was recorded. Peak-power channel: 828 ch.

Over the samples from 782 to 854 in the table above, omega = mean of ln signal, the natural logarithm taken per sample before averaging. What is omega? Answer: 2.75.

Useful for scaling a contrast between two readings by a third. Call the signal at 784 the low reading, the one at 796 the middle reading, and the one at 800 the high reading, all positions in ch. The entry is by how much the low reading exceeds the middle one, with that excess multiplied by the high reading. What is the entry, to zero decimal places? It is -44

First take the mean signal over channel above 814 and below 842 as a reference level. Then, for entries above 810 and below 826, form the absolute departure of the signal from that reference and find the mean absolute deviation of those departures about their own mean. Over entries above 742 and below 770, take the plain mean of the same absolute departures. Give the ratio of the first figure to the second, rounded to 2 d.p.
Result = 0.16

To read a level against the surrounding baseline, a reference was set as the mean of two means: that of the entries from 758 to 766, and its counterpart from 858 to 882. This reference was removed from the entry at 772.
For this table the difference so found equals 1.3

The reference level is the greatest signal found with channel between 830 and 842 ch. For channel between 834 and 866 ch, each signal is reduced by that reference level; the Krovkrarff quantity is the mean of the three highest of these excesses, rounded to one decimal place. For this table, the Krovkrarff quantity -1.4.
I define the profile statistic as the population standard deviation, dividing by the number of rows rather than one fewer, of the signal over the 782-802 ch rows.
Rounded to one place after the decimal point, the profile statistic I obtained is 1.0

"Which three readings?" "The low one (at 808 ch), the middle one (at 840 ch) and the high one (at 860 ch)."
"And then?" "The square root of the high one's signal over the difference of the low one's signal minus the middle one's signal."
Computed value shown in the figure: 2.2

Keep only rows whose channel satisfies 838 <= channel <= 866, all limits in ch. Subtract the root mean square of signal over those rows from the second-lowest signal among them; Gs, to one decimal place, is -1.1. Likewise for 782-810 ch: -1.3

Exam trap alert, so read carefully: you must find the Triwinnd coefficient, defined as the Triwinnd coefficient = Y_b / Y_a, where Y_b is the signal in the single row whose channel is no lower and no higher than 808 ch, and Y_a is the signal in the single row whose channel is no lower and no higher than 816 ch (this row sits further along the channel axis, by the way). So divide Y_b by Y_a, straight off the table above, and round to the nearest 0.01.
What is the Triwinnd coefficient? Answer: 0.97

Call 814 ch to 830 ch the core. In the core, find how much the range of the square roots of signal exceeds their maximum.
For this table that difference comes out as -4.11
